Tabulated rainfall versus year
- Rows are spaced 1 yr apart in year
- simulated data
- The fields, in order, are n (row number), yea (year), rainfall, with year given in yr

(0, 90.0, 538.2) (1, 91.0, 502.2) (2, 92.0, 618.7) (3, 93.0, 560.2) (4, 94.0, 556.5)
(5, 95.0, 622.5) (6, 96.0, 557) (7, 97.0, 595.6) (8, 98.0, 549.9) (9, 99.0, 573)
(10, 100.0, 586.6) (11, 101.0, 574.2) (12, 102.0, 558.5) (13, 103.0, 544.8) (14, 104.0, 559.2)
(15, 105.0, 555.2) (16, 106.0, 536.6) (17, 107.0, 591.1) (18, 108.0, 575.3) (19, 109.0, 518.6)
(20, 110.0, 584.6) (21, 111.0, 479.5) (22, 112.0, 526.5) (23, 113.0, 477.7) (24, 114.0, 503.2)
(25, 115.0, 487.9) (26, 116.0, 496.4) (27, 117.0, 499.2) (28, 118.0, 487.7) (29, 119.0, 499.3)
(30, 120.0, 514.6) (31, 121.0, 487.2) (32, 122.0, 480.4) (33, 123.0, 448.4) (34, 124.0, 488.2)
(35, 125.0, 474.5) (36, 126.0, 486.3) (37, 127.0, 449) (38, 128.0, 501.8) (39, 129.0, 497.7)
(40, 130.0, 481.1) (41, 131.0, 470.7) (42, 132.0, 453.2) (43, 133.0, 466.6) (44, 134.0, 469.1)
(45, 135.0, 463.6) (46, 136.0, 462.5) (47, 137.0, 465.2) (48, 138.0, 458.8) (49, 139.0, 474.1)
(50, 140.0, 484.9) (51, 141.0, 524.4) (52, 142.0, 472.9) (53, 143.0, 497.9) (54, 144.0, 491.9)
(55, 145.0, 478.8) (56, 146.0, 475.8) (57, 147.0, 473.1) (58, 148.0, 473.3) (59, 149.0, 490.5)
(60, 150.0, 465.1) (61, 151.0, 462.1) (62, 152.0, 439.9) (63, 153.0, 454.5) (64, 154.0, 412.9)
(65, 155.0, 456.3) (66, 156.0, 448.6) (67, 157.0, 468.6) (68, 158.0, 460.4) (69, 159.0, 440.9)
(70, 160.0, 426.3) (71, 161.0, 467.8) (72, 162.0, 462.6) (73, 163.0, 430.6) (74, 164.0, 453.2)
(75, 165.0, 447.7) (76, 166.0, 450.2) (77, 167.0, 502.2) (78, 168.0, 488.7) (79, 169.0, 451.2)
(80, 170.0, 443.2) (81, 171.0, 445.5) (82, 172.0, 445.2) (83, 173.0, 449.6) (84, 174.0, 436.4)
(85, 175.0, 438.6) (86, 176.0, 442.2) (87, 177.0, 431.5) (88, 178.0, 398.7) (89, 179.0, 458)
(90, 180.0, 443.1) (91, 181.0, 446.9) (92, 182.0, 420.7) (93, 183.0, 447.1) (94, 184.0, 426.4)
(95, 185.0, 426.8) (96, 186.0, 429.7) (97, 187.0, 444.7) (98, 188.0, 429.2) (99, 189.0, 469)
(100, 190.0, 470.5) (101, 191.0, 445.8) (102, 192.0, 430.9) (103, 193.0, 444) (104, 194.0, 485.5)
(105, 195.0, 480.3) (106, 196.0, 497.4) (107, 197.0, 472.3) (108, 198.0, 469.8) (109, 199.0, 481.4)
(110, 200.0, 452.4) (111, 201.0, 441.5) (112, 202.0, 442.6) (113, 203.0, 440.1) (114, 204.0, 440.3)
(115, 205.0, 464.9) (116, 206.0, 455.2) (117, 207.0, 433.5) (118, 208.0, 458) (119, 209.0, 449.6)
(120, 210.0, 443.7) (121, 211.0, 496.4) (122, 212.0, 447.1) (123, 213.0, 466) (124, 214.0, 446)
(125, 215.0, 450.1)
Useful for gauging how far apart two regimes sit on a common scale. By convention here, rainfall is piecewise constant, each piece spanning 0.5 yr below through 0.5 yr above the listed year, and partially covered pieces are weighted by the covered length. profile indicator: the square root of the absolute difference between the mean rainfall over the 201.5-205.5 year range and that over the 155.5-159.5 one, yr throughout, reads 2.8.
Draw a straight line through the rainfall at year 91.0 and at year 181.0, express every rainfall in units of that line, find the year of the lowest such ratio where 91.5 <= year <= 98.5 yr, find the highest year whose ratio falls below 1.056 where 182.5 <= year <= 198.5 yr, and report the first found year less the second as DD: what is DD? -95 yr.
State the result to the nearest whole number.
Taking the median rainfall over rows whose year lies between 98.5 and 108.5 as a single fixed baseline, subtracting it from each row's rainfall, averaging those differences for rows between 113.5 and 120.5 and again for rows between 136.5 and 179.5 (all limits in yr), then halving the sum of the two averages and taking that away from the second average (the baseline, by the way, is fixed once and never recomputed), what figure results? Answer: -20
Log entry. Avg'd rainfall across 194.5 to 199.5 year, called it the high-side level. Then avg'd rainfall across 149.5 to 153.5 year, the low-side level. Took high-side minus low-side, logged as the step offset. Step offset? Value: 25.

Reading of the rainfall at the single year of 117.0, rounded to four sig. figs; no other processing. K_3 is 499.2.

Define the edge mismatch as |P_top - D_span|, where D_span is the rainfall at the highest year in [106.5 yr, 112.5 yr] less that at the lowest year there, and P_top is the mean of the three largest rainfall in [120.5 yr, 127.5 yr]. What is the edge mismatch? 552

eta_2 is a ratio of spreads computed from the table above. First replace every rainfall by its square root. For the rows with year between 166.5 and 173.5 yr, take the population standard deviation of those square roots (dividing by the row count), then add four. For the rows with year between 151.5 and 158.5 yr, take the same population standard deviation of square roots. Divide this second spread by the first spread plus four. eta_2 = 0.0890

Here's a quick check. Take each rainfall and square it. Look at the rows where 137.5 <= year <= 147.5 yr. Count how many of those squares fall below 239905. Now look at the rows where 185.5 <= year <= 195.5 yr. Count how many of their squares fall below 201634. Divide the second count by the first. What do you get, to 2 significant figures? 0.86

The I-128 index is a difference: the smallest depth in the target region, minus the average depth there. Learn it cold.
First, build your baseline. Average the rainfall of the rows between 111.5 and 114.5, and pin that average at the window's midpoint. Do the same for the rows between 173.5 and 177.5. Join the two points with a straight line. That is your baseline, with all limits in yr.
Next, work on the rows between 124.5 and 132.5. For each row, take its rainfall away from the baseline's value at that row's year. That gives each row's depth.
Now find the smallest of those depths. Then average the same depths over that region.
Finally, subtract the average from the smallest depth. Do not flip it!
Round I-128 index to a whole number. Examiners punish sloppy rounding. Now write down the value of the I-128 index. -24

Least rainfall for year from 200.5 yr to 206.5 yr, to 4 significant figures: 440.1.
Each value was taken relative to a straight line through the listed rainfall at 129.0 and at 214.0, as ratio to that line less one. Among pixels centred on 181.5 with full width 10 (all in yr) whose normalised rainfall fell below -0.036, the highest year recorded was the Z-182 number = 186.0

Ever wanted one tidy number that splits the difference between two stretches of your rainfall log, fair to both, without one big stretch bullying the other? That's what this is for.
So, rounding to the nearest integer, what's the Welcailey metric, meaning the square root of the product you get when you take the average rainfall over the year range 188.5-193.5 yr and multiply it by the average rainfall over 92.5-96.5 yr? 509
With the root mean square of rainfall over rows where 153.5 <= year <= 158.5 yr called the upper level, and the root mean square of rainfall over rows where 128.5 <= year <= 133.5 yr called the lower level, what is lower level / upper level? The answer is 1.05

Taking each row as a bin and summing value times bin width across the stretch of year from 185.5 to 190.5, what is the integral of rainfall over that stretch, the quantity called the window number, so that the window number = 2243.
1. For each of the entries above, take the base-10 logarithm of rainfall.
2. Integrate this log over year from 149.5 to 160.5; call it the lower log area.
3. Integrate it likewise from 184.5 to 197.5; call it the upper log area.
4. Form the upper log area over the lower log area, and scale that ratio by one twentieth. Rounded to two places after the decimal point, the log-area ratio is 0.06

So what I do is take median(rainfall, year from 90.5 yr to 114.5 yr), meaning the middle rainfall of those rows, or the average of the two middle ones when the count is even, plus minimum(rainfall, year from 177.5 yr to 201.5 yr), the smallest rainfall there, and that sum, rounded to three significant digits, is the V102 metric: 956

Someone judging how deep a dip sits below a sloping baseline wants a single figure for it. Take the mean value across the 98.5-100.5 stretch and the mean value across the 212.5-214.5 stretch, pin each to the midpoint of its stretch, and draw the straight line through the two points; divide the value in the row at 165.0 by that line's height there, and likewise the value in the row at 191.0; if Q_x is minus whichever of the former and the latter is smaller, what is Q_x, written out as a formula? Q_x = -0.880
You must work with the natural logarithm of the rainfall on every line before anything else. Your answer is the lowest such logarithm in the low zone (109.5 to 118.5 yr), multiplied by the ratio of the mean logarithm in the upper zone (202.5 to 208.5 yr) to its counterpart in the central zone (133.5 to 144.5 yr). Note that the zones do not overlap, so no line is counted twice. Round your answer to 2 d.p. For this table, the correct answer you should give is 6.10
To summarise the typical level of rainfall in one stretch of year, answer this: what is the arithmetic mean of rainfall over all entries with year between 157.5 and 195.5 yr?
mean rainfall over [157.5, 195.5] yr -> 448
